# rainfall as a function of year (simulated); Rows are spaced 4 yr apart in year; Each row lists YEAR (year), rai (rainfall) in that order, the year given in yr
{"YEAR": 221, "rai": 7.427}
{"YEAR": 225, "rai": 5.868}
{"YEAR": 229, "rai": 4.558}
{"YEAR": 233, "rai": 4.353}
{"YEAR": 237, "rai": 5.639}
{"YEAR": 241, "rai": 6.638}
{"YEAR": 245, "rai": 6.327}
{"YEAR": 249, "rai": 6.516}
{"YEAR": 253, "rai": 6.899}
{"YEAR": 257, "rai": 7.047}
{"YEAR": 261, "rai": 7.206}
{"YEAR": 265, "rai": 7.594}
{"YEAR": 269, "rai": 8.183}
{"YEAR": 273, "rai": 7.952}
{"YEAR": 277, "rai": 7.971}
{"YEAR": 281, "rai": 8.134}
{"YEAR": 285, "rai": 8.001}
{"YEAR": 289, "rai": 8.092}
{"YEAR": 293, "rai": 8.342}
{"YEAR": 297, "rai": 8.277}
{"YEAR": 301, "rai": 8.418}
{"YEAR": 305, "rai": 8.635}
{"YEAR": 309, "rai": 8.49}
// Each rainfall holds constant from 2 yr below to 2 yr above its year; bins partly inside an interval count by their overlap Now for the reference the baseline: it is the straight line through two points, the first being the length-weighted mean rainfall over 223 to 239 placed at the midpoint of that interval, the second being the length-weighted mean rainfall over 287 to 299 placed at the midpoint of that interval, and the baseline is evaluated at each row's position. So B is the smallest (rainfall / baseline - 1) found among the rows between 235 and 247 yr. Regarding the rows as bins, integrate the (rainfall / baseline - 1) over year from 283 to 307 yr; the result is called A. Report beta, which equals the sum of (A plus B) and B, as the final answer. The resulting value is 0.0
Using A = -0.1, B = 0.043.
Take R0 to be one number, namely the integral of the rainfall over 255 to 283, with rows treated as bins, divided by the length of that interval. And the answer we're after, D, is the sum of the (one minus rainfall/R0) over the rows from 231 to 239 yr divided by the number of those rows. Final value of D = 0.35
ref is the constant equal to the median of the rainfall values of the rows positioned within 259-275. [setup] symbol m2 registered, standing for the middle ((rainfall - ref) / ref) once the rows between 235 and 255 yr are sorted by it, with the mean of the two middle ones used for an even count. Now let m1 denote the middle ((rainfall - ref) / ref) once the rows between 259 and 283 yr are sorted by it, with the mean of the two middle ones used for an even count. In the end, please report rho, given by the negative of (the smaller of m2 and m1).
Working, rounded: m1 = 0.02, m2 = -0.16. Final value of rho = 0.16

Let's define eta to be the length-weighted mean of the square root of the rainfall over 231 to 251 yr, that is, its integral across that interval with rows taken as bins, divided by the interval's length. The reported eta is 2.42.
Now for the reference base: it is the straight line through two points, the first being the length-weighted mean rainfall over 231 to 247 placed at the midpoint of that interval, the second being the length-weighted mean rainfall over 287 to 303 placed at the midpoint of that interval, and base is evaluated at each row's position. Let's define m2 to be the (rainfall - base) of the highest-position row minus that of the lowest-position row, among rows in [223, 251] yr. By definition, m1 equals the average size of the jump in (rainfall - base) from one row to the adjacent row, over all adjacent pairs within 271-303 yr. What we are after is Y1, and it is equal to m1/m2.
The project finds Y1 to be -0.3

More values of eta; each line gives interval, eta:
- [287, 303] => 2.88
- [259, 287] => 2.80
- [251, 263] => 2.66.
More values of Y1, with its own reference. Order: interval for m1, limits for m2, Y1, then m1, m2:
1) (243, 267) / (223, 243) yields 2.2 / 0.09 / 0.04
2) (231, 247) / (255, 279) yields 51.0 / 0.80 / 0.02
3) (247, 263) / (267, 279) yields -0.1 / 0.09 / -0.58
